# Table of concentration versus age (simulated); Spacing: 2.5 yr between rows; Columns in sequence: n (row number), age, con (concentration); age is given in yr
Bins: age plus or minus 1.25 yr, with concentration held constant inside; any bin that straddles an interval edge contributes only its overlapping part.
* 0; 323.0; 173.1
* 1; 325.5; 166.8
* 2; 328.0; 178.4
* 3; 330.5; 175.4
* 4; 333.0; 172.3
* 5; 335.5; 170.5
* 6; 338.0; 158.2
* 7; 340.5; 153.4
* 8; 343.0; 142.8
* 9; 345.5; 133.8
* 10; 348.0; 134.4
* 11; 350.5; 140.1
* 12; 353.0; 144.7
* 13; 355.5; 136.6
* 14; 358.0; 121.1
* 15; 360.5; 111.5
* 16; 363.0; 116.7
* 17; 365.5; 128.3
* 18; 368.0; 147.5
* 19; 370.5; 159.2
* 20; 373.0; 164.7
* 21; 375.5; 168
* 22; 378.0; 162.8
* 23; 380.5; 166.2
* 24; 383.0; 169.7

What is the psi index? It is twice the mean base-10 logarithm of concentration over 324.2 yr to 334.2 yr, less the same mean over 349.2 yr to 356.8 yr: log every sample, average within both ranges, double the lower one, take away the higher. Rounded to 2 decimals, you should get 2.33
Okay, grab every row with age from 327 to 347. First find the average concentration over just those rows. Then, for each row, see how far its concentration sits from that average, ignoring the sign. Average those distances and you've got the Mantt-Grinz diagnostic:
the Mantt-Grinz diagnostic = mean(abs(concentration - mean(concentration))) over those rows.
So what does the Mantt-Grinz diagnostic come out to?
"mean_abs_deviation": 14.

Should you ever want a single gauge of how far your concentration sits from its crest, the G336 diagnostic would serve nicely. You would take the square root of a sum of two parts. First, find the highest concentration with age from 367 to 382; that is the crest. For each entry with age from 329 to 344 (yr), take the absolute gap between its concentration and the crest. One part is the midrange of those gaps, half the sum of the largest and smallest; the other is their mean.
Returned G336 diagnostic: 5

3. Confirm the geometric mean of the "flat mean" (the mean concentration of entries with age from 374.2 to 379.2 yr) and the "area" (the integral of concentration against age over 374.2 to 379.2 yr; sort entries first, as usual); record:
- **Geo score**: 370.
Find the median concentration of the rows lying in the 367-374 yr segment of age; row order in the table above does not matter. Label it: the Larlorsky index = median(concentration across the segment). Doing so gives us 159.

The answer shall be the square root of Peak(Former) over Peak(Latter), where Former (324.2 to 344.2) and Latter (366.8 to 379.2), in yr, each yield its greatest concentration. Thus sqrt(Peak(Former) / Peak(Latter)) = 1.03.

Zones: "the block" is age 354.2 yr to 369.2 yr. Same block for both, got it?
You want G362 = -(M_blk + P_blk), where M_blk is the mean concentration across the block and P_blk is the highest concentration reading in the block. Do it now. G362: -274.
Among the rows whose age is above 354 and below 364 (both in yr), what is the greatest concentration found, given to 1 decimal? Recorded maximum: 136.6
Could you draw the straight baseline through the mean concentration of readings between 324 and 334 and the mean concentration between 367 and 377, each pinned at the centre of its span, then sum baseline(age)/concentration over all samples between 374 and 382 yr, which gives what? 2.9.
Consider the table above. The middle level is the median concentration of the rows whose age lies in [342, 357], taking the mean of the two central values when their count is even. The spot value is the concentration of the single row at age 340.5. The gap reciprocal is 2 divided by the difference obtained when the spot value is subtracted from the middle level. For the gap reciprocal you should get -0.13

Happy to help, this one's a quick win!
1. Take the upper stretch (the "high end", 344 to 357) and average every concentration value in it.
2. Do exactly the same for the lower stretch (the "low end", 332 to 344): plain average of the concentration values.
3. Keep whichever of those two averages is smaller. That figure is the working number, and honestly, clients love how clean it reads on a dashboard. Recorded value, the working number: 138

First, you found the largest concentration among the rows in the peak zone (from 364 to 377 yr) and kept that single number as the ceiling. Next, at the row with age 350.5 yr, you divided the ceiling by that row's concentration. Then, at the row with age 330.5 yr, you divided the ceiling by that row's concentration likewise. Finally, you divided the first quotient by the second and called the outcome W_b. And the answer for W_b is 1.25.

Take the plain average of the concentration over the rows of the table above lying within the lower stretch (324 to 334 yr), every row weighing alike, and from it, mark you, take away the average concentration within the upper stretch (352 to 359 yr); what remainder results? 39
